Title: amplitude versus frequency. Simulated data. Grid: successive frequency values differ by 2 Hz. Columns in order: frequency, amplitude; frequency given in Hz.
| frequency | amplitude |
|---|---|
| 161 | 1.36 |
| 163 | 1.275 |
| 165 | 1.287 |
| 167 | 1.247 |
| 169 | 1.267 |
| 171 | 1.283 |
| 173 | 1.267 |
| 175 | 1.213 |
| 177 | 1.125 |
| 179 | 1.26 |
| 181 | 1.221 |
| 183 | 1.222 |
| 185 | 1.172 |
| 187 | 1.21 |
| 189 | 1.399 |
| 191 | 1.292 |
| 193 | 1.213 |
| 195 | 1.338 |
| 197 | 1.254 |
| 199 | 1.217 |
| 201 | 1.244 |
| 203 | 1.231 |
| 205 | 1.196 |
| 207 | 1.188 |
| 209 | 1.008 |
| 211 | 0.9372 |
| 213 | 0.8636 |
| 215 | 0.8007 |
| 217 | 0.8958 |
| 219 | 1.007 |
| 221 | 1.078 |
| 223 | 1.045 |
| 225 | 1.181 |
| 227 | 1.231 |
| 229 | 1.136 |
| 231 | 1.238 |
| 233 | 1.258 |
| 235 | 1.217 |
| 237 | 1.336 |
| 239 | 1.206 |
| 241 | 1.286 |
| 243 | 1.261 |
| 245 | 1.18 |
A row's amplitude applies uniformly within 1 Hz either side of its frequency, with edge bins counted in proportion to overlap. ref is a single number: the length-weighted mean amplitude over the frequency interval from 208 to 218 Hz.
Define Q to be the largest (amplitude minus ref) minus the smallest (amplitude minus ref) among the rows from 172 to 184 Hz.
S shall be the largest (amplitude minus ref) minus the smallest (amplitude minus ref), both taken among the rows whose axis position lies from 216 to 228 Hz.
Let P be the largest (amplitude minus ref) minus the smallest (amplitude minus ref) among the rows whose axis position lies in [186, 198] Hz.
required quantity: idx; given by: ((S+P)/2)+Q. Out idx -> 0.40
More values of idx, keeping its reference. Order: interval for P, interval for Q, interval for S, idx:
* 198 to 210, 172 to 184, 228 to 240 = 0.36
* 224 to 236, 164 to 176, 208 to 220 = 0.24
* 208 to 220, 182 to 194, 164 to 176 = 0.37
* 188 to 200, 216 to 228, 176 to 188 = 0.50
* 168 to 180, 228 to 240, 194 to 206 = 0.35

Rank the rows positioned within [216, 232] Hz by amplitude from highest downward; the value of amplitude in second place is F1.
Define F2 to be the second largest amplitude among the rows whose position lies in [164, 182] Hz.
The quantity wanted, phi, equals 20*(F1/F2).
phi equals 19.2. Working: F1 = 1.231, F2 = 1.283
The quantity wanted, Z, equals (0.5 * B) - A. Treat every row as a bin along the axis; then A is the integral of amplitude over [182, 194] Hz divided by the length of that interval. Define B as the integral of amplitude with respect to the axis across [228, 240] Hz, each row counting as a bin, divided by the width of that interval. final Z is -0.64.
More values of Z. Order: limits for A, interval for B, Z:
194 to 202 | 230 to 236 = -0.64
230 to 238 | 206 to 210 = -0.71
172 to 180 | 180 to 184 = -0.61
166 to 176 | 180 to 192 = -0.63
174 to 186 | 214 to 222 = -0.73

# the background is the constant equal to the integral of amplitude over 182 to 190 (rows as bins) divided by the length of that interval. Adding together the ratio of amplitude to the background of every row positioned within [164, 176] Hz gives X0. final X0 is 6.05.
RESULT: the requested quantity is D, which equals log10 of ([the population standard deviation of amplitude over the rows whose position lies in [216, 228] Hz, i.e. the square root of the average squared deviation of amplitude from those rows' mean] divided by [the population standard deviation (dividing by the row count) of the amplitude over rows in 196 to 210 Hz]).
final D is 0.2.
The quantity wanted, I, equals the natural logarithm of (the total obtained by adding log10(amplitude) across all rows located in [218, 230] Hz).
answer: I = -1.30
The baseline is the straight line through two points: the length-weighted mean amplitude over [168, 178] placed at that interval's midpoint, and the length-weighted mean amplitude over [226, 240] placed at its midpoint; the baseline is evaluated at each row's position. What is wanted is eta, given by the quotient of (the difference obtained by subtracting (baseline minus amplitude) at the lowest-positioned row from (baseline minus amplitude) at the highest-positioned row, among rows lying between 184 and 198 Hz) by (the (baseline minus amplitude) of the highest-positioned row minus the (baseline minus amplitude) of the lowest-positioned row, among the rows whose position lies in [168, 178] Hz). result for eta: -0.6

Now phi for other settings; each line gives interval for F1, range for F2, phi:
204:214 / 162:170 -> 18.6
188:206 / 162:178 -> 20.9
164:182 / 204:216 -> 21.6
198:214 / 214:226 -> 22.8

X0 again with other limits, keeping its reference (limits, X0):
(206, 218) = 4.55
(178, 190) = 5.98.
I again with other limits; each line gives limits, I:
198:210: -0.85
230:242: -0.52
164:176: -0.51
